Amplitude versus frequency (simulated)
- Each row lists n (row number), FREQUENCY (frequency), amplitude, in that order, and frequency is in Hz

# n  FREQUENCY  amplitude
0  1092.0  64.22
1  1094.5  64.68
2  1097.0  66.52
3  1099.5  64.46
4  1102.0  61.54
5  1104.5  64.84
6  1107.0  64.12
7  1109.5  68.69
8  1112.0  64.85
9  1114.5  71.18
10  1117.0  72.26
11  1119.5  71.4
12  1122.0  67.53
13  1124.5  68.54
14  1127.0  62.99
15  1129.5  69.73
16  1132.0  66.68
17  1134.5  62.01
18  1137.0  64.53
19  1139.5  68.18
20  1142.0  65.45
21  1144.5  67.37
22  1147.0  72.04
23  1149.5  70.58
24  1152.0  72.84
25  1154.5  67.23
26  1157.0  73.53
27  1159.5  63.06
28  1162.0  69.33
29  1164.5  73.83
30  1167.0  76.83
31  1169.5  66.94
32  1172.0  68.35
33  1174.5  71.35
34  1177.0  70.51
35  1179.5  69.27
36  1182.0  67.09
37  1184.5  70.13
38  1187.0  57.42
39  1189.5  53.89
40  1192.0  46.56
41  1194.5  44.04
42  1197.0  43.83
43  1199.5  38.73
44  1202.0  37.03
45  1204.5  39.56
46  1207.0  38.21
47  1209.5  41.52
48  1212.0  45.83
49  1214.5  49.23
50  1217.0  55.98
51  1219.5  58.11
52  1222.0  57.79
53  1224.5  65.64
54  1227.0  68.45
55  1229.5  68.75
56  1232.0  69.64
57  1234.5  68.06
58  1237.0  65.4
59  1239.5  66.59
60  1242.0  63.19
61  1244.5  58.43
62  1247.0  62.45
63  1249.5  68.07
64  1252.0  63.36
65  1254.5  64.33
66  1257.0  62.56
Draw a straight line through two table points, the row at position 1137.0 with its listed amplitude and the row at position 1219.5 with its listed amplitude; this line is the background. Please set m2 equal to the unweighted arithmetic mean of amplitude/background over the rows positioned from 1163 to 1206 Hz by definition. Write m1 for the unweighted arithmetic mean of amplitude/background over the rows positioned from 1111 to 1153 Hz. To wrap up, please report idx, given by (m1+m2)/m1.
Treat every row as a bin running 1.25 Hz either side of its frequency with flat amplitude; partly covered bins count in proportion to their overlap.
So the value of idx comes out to 1.91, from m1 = 1.05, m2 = 0.96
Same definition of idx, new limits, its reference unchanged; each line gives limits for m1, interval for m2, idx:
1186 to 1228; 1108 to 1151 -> 2.24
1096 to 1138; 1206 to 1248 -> 2.02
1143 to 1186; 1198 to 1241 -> 1.85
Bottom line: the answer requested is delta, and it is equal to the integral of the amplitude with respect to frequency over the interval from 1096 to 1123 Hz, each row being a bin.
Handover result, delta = 1810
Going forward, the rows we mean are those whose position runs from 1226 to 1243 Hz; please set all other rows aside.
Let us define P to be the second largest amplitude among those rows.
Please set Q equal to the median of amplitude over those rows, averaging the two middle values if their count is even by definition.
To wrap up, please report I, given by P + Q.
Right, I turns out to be 137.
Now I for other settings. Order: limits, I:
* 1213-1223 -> 115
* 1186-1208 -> 98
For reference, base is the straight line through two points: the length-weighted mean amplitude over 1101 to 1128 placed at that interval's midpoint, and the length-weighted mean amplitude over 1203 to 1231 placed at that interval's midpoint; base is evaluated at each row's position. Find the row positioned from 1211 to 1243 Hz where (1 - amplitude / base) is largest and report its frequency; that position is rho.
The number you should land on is 1212.0 Hz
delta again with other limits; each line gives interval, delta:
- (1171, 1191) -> 1315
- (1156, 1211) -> 3196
